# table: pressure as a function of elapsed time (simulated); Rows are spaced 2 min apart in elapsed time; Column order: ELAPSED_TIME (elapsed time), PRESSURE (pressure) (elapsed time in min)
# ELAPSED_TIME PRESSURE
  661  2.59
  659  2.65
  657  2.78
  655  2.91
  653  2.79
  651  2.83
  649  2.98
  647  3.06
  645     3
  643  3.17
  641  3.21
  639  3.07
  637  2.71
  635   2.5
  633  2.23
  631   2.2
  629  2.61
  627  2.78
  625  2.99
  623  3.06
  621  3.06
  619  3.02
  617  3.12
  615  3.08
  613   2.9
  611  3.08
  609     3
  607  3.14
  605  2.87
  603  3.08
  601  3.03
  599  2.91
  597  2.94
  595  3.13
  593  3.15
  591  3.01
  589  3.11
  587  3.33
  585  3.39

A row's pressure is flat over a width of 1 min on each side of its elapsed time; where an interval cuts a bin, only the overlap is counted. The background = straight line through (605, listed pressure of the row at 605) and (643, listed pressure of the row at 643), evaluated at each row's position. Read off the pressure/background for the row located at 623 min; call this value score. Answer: 1.02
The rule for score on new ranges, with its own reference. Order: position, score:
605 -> 1.00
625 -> 0.99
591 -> 1.09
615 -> 1.04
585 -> 1.25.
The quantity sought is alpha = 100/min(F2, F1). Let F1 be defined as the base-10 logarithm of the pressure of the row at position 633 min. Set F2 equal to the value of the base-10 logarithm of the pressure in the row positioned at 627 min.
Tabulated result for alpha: 287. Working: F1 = 0.348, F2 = 0.444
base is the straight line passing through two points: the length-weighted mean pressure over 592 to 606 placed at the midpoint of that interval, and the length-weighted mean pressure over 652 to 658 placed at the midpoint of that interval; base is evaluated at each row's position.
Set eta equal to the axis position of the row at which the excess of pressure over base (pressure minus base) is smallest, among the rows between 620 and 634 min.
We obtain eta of 631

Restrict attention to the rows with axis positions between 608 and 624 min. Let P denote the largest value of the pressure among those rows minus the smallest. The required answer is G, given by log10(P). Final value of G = -0.7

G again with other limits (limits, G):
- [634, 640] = -0.2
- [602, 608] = -0.6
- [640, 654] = -0.4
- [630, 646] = 0.0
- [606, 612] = -0.9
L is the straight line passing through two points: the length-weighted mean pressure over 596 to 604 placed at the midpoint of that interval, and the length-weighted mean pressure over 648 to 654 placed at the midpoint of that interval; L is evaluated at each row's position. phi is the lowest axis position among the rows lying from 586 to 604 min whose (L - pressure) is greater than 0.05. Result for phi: 597 min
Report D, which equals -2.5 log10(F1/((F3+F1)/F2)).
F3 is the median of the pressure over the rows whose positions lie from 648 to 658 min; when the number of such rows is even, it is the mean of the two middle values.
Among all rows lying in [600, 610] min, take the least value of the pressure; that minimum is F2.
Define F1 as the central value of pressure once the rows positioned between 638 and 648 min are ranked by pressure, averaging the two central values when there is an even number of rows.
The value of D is -0.44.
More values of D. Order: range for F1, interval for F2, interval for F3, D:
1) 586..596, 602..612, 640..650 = -0.40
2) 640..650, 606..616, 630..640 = -0.51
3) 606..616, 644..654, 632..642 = -0.43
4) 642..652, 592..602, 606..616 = -0.39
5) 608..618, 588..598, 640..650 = -0.42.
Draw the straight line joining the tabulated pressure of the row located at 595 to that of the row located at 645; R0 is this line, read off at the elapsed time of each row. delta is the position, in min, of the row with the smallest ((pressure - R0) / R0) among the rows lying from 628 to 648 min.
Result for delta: 631 min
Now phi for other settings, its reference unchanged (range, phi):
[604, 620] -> 605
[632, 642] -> 633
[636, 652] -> 637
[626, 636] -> 627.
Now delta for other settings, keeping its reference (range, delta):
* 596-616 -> 605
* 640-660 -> 659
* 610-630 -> 629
